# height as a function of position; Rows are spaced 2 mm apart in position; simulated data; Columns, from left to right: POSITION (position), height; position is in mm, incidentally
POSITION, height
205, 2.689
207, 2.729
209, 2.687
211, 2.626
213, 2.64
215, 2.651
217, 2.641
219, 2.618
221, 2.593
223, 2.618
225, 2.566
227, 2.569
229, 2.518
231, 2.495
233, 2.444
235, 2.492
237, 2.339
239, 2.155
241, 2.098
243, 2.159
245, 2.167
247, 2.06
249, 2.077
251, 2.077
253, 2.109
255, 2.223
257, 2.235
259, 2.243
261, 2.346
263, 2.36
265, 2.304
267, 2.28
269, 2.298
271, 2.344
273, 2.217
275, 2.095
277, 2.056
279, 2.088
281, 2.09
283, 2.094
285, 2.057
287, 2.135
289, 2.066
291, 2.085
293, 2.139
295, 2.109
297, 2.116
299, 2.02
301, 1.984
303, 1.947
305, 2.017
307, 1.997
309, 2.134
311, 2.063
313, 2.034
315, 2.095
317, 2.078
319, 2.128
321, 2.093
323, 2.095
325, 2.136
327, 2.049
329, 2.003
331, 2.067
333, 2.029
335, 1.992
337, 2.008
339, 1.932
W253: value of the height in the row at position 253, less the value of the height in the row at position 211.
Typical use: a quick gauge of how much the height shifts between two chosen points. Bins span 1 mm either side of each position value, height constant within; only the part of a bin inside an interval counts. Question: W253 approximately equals -0.5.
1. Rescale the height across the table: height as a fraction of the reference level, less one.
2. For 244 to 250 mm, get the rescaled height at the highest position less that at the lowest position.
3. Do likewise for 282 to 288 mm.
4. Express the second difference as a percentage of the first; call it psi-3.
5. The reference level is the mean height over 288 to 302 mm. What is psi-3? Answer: -46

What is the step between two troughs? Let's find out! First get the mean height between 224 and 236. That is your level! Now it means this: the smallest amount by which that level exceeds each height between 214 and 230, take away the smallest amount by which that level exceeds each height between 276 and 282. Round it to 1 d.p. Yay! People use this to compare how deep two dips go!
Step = -0.6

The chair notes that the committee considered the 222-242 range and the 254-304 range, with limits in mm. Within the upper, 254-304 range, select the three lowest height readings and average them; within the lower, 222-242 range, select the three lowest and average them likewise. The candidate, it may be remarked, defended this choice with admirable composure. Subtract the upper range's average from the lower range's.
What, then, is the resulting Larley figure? 0.21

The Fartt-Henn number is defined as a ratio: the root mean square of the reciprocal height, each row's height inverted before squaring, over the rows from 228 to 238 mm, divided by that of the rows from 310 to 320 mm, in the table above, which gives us 0.85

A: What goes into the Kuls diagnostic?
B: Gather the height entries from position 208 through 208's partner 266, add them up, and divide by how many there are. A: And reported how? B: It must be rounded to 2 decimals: 2.38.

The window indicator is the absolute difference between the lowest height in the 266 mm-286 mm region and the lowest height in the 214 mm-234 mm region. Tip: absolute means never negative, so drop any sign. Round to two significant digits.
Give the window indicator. 0.39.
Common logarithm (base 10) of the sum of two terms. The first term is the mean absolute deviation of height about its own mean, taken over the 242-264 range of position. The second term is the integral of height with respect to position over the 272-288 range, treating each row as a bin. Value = 1.53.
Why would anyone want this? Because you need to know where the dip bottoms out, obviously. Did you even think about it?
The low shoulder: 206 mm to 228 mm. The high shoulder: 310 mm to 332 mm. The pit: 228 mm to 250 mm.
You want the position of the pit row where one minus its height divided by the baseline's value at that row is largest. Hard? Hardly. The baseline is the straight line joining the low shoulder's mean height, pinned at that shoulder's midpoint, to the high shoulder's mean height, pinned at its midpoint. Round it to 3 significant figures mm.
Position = 247 mm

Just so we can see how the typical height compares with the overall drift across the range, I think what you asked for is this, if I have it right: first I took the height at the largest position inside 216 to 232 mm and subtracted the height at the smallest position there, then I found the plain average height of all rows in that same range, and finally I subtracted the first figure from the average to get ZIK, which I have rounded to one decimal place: 2.7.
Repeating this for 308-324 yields 2.1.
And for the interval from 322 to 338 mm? 2.1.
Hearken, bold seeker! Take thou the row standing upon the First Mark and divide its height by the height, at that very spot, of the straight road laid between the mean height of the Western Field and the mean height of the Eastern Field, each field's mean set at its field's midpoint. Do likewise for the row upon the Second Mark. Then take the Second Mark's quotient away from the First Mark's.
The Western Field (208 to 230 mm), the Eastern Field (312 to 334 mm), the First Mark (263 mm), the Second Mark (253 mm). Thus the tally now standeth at 0.124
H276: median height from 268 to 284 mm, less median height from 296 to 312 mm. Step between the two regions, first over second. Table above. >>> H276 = 0.08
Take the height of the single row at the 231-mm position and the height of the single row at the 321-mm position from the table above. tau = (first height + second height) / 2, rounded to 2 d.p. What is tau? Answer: 2.29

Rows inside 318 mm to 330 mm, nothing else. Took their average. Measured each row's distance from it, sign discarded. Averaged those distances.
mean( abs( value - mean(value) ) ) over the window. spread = 0.039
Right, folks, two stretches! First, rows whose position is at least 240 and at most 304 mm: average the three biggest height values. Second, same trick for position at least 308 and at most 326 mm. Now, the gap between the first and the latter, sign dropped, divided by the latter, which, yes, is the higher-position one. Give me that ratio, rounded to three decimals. 0.102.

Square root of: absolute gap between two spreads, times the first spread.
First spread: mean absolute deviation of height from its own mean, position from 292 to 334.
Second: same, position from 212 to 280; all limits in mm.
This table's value 0.077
